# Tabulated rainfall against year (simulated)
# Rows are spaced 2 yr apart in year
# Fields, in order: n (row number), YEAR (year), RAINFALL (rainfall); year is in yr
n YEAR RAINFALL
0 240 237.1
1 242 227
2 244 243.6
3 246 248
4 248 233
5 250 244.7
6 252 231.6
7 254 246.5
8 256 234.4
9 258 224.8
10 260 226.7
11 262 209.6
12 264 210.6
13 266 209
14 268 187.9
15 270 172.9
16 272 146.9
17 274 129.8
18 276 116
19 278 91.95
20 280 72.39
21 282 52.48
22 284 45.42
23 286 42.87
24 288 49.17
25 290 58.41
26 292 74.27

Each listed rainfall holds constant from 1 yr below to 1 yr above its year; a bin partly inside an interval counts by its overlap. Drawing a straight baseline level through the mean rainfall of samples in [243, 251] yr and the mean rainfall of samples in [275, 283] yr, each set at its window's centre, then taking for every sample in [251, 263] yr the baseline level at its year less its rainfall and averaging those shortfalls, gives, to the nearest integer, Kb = -36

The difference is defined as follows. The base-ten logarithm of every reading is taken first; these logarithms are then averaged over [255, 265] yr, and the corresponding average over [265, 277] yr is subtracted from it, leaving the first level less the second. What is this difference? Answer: 0.15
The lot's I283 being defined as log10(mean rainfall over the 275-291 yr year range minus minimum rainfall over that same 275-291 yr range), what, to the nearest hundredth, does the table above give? 1.37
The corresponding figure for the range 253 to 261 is 0.92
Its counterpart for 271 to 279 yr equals 1.47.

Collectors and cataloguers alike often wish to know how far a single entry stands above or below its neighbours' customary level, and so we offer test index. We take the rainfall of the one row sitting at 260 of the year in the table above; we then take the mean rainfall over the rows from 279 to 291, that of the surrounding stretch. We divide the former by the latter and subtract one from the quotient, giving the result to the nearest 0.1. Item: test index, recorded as 3.2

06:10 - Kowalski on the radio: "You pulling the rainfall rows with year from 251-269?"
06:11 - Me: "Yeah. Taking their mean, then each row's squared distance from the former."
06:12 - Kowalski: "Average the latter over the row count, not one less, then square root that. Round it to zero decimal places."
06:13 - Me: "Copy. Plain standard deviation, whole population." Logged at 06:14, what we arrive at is 17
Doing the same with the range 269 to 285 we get 43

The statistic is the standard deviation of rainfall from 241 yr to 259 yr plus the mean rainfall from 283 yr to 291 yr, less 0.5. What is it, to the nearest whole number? 57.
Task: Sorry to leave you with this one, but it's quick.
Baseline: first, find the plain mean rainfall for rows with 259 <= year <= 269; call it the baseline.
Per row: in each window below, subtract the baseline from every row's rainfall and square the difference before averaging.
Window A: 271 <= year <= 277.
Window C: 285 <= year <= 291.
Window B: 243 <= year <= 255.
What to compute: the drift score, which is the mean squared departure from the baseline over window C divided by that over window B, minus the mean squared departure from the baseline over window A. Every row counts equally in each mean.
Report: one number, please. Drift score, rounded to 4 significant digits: -6199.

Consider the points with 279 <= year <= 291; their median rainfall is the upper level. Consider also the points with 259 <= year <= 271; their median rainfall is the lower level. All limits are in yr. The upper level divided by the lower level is 0.24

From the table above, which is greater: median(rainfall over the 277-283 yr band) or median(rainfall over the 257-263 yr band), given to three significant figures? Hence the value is 225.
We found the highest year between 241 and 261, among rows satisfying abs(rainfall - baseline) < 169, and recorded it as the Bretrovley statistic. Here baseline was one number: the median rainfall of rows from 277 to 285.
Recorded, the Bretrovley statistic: 260 yr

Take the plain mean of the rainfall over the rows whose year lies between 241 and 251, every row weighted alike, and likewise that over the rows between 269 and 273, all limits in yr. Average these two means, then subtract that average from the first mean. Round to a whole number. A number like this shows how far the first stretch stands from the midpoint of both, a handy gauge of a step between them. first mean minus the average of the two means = 40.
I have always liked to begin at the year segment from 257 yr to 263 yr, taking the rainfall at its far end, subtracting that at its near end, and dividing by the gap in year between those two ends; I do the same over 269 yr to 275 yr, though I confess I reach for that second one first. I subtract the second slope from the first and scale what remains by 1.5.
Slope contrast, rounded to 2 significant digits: 10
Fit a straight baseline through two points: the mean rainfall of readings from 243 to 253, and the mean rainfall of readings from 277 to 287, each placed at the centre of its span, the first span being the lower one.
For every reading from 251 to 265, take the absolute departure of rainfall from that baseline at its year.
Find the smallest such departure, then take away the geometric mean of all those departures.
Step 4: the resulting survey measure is -23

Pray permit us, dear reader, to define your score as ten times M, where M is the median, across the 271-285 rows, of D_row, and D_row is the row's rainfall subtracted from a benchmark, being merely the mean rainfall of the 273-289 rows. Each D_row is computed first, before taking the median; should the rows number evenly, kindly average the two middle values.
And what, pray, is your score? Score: -169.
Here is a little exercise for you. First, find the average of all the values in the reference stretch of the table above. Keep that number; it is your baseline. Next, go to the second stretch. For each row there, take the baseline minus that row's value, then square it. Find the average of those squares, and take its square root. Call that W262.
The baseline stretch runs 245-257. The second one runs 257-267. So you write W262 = 25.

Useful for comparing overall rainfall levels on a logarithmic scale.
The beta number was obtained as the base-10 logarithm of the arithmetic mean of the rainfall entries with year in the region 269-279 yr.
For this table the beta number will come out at 2.12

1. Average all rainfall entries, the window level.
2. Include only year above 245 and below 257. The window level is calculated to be 240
